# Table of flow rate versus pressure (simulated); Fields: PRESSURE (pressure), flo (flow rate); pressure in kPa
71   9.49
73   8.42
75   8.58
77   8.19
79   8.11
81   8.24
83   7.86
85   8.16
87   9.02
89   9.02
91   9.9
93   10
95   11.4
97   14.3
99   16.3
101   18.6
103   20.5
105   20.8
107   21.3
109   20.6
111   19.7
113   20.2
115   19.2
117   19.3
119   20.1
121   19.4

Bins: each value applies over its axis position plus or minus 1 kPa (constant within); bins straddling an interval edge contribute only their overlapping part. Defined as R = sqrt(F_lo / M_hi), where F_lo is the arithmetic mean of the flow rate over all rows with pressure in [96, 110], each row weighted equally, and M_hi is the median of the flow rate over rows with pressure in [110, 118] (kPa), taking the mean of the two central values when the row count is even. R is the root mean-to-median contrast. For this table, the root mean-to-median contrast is 1.0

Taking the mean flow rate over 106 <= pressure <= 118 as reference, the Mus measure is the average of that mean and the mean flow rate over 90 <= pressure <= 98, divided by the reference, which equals 0.78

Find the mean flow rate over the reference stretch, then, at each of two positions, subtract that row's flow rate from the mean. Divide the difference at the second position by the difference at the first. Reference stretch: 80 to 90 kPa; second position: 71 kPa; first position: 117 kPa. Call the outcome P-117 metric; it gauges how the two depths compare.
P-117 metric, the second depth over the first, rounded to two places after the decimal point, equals 0.10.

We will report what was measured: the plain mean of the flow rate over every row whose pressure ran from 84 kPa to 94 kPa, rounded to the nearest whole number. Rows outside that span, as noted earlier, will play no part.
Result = 9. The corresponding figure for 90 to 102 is 13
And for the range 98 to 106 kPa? 19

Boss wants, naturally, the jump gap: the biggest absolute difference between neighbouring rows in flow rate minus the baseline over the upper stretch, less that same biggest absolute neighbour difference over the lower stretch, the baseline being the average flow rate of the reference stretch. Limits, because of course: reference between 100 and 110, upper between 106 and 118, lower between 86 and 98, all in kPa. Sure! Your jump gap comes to -1.9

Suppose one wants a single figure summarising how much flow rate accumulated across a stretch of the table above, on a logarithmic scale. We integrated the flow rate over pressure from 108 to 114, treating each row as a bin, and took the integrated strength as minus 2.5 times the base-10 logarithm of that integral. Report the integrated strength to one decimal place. -5.2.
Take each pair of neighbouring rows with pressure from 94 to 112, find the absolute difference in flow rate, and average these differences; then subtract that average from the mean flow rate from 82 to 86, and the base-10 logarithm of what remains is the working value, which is 0.82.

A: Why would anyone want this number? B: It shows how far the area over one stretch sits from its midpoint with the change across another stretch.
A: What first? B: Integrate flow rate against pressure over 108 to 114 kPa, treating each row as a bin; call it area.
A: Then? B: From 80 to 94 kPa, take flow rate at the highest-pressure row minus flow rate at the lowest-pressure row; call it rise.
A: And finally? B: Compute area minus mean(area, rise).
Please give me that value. 60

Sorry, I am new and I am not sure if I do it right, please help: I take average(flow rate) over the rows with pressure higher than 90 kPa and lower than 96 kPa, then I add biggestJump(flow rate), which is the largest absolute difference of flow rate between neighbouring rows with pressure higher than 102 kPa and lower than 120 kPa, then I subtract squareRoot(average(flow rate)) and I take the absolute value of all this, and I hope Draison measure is 8.2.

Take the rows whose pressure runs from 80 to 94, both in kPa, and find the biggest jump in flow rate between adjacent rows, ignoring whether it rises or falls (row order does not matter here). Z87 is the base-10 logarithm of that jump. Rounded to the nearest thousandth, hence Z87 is -0.056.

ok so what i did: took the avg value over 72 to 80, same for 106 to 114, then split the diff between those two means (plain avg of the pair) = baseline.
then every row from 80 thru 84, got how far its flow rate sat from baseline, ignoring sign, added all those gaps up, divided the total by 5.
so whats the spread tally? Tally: 2.5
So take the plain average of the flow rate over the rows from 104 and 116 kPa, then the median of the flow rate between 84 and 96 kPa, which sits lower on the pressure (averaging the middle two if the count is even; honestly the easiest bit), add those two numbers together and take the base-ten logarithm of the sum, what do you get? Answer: 1.47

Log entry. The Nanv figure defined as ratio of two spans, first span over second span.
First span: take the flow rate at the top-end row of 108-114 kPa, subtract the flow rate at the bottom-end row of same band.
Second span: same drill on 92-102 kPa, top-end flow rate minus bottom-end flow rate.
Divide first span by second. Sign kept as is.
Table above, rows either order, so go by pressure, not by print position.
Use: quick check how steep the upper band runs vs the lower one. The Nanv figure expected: 0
